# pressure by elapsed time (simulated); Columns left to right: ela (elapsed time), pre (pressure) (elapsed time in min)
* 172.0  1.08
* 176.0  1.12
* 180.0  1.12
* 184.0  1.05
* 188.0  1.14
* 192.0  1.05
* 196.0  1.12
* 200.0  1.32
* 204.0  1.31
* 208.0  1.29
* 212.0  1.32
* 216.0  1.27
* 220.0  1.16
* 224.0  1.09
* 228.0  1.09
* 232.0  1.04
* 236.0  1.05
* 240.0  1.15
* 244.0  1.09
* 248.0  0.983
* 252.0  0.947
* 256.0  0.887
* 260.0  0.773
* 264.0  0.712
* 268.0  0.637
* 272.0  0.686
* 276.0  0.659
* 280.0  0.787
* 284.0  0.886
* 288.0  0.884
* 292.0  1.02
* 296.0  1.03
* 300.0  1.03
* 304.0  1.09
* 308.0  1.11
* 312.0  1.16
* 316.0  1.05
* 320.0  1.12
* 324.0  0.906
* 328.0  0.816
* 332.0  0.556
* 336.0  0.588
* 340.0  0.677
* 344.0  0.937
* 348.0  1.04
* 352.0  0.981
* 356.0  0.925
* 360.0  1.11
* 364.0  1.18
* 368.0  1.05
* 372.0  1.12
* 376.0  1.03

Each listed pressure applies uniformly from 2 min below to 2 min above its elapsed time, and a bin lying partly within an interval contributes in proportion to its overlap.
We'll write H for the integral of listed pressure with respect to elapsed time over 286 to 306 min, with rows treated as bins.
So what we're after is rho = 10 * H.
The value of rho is 202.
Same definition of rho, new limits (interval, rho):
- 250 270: 158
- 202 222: 254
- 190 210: 244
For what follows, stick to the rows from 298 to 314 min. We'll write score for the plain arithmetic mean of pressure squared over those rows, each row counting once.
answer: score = 1.21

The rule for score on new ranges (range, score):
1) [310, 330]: 1.04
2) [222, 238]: 1.14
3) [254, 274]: 0.55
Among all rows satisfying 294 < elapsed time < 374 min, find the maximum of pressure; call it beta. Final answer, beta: 1.18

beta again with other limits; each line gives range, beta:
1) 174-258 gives 1.32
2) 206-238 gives 1.32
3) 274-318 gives 1.16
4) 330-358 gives 1.04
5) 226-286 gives 1.15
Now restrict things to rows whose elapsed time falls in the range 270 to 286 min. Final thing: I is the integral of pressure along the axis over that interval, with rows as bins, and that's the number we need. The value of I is 12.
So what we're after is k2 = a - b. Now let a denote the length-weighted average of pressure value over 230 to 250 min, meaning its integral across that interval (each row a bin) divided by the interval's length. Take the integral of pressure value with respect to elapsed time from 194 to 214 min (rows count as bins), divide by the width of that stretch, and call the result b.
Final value -0.21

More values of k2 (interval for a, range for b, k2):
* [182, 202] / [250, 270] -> 0.34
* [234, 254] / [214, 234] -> -0.09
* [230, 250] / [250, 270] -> 0.27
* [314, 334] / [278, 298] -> -0.03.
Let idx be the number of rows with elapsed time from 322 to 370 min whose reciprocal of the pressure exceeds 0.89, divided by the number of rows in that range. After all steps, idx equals 0.92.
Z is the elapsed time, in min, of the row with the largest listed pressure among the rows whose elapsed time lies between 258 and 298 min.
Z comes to 296.0 min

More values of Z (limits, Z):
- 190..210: 200.0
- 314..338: 320.0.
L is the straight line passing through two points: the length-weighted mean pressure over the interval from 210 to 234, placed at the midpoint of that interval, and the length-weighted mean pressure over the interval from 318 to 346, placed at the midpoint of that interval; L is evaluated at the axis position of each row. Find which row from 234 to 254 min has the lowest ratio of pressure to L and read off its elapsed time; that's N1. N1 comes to 252.0 min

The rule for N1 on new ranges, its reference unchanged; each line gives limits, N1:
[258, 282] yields 268.0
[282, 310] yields 284.0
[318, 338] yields 332.0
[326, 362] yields 332.0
